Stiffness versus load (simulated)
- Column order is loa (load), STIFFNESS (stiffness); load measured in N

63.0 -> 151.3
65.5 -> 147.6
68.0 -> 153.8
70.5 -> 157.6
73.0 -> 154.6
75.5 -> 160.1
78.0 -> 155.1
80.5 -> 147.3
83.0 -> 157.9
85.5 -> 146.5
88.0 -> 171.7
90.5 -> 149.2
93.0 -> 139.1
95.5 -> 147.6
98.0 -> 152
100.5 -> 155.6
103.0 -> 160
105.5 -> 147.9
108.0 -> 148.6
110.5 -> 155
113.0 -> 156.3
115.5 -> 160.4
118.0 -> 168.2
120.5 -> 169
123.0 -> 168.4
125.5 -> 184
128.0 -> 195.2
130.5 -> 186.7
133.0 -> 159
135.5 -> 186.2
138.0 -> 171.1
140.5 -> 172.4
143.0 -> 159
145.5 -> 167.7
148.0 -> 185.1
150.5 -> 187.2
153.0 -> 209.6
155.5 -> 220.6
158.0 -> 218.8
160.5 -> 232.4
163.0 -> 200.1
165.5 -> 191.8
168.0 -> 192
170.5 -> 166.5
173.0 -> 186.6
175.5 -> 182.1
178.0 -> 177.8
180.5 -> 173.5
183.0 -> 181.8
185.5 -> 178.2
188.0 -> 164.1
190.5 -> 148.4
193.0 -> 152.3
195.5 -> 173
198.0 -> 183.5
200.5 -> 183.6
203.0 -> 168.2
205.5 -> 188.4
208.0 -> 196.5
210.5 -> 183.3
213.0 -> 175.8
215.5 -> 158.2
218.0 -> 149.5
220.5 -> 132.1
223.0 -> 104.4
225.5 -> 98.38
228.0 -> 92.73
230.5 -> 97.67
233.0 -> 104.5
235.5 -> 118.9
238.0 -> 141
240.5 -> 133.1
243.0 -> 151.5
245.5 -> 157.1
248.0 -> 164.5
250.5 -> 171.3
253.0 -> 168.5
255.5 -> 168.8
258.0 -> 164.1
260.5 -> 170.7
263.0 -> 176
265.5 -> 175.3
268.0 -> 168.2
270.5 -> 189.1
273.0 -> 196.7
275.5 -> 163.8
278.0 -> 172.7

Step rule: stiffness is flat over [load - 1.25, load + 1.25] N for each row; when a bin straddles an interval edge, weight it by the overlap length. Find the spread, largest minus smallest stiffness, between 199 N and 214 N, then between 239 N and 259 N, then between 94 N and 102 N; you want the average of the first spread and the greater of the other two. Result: 33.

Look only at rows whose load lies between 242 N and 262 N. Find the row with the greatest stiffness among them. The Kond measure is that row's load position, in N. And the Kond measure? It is 250.5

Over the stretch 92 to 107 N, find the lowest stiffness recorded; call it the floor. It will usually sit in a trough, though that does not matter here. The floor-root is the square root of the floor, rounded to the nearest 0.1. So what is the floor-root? 11.8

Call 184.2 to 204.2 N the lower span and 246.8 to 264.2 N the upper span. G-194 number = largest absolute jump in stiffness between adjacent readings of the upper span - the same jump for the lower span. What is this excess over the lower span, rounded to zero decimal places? -14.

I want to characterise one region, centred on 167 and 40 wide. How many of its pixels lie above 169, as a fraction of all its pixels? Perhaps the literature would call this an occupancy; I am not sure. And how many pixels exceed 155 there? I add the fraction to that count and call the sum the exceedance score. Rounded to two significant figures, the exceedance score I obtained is 17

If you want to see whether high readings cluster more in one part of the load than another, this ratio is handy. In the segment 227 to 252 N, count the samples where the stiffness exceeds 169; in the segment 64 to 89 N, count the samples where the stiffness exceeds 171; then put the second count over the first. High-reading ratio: 1.0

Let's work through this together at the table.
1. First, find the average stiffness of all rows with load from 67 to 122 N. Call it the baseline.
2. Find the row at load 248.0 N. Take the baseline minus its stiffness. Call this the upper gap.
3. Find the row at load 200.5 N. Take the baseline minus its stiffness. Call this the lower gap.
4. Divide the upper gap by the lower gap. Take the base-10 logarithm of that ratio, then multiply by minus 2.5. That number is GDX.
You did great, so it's 1.2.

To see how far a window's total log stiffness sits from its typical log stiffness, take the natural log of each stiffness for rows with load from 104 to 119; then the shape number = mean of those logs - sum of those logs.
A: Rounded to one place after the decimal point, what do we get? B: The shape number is -25.2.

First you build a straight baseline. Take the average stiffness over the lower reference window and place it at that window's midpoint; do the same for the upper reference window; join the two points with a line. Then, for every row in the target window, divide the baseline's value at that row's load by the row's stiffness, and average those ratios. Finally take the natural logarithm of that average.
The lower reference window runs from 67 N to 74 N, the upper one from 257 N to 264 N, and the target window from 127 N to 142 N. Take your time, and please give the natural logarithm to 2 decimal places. -0.10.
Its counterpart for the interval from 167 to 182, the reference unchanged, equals -0.09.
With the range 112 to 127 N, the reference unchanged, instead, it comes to -0.05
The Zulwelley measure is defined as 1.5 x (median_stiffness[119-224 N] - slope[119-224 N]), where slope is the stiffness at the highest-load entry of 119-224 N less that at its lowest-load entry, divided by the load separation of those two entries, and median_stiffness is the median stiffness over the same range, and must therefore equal 271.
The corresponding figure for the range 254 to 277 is 256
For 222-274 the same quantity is 243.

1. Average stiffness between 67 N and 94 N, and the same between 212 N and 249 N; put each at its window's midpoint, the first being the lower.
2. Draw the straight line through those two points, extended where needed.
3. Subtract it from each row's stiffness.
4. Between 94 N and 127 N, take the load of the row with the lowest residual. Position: 95.5 N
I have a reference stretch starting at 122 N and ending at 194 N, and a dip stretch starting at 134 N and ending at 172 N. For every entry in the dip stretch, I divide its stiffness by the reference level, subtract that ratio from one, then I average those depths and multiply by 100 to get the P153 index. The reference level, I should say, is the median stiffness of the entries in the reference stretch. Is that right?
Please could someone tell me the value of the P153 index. -5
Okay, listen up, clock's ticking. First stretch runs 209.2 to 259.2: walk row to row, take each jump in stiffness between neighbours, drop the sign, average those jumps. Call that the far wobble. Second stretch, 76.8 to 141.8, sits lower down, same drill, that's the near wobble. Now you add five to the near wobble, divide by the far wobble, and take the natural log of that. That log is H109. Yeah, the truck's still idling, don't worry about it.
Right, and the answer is 0.4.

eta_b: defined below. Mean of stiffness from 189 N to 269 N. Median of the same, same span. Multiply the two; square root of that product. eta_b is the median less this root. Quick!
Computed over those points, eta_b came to 5.4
